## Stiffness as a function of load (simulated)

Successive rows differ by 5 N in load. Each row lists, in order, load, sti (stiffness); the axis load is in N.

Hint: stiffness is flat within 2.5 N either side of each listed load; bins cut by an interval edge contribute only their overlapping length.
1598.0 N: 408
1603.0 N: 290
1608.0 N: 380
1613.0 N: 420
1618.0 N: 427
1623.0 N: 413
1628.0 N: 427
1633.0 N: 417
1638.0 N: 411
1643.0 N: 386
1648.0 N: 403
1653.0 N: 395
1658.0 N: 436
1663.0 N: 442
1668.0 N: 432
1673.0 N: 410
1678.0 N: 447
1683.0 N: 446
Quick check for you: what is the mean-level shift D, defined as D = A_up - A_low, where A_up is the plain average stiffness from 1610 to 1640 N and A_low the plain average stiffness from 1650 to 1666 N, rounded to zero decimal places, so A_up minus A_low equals -5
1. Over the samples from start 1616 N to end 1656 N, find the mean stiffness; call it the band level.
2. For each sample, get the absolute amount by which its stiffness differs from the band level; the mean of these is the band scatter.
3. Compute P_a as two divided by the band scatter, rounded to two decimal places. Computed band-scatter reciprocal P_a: 0.18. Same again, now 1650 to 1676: 0.12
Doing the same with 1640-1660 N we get 0.13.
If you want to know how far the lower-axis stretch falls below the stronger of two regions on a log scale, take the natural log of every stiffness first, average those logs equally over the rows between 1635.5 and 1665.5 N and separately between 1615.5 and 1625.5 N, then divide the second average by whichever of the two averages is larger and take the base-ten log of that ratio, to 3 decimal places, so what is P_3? 0.000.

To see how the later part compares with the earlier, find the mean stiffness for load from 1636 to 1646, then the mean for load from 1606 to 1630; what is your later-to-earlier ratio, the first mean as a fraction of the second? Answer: 0.96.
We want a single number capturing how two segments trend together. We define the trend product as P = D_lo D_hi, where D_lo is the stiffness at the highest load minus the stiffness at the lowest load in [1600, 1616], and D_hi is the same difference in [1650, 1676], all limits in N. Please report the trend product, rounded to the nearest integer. 1950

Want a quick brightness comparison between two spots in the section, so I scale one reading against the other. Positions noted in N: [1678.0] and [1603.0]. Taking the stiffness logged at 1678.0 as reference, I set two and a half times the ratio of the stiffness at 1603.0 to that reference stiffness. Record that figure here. 1.6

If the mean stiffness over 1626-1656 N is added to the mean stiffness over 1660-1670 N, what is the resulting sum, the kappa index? 844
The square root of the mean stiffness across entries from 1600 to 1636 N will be 19.9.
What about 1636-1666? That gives 20.3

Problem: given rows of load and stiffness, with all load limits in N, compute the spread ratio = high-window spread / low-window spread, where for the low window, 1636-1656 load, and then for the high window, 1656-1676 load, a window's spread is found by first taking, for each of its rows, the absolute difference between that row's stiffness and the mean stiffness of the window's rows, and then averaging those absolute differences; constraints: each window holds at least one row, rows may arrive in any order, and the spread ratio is 1.2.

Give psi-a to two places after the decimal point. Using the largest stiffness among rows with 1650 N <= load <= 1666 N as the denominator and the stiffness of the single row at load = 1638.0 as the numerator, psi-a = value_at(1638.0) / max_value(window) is 0.93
